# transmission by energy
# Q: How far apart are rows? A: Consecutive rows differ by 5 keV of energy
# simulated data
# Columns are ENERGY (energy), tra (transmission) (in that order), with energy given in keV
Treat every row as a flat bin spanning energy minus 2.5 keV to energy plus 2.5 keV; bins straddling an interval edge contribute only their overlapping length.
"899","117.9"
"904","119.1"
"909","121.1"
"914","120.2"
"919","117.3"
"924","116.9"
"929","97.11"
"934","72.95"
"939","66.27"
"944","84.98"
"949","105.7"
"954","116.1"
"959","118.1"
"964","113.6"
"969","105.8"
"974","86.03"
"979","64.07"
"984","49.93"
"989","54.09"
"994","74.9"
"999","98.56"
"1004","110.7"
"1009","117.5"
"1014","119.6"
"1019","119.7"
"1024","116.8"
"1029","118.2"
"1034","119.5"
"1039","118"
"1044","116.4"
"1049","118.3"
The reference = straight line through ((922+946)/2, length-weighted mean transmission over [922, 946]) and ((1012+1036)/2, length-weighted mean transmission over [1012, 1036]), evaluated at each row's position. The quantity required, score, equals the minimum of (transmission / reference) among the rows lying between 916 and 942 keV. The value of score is 0.75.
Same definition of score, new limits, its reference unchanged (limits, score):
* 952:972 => 1.06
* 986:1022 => 0.51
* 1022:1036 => 0.98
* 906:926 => 1.40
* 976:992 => 0.48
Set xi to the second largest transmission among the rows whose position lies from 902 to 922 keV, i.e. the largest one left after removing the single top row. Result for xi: 120.2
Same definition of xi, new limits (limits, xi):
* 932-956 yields 105.7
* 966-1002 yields 98.56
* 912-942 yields 117.3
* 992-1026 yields 119.6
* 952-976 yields 116.1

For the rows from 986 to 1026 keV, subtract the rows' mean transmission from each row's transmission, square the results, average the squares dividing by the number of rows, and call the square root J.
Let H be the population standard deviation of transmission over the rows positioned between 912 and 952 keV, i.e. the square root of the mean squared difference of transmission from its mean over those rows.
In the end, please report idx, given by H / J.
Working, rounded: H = 20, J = 23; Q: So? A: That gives 0.9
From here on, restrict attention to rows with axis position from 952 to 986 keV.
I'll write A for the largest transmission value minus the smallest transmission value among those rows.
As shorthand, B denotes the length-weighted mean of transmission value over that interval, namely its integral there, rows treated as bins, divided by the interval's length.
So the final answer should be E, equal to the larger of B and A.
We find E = 94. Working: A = 68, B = 94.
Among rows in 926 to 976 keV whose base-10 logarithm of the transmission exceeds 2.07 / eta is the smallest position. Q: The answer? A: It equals 959 keV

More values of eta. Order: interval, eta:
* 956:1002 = 959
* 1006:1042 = 1009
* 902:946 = 904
